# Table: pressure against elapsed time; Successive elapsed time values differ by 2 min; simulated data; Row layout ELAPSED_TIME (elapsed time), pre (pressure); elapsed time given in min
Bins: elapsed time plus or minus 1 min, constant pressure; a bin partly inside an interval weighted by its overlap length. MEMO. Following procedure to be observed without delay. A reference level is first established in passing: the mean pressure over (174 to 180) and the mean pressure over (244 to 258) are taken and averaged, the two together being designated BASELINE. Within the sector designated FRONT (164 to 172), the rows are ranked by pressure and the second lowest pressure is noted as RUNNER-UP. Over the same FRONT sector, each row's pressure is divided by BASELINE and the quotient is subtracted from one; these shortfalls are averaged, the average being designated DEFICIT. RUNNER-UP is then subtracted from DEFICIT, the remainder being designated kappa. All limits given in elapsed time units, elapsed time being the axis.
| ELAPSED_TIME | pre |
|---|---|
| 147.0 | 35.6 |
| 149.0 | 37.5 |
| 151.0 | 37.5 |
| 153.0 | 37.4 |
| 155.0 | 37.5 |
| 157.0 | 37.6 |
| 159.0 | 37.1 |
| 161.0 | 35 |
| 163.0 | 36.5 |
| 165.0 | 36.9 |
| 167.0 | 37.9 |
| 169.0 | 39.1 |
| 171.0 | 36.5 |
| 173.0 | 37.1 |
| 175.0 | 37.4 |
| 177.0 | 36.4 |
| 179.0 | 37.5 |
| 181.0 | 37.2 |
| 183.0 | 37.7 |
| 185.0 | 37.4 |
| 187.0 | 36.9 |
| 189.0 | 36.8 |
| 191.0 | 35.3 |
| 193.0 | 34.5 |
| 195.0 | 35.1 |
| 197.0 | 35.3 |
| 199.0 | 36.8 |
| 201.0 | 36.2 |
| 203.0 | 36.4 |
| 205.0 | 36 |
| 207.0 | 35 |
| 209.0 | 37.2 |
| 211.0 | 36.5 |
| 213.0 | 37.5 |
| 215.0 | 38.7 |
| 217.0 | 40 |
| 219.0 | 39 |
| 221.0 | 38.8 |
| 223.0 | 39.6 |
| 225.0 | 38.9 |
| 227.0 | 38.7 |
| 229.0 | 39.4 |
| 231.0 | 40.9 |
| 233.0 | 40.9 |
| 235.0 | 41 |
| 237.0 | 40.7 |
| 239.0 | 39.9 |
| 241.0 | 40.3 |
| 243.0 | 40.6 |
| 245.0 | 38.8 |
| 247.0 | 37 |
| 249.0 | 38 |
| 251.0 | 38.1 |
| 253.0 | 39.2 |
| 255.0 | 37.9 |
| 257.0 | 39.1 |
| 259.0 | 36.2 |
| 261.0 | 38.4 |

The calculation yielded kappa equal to -36.9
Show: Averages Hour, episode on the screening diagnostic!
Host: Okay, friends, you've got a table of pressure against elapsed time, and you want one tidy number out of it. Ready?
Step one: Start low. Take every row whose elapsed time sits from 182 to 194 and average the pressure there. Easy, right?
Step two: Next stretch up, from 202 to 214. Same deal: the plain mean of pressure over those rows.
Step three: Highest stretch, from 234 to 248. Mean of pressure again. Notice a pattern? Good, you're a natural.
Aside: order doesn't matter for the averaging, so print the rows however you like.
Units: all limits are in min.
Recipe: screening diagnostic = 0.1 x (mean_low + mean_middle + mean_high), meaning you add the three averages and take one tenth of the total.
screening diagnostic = 11.3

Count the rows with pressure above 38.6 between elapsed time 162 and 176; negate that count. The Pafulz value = -1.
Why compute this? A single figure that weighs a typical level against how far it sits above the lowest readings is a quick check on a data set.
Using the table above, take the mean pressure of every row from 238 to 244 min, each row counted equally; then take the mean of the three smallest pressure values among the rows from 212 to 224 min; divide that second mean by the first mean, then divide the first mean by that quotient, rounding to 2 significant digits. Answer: 42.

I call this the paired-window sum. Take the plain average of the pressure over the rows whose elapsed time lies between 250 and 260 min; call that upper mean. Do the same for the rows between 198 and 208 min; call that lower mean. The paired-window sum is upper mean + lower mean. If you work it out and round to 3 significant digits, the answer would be 74.2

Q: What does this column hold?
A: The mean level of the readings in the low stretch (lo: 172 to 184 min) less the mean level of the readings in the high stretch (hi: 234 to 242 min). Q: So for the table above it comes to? -3.3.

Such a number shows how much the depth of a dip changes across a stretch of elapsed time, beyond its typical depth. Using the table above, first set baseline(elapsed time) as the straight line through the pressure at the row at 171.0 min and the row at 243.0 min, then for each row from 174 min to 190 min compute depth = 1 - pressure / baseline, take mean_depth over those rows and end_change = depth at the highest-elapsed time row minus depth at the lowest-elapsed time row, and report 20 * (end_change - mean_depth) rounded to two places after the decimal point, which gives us 0.77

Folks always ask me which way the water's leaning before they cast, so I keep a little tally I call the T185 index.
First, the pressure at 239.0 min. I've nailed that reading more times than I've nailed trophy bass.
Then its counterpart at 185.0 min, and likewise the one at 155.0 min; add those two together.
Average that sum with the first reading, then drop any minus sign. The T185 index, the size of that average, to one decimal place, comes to 57.4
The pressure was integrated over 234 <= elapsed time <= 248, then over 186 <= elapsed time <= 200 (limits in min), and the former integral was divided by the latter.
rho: 1.11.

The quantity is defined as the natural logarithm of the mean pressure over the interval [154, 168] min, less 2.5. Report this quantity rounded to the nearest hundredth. 1.11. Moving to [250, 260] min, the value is 1.14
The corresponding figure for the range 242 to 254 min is 1.15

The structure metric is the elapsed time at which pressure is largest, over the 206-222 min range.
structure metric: 217.0 min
